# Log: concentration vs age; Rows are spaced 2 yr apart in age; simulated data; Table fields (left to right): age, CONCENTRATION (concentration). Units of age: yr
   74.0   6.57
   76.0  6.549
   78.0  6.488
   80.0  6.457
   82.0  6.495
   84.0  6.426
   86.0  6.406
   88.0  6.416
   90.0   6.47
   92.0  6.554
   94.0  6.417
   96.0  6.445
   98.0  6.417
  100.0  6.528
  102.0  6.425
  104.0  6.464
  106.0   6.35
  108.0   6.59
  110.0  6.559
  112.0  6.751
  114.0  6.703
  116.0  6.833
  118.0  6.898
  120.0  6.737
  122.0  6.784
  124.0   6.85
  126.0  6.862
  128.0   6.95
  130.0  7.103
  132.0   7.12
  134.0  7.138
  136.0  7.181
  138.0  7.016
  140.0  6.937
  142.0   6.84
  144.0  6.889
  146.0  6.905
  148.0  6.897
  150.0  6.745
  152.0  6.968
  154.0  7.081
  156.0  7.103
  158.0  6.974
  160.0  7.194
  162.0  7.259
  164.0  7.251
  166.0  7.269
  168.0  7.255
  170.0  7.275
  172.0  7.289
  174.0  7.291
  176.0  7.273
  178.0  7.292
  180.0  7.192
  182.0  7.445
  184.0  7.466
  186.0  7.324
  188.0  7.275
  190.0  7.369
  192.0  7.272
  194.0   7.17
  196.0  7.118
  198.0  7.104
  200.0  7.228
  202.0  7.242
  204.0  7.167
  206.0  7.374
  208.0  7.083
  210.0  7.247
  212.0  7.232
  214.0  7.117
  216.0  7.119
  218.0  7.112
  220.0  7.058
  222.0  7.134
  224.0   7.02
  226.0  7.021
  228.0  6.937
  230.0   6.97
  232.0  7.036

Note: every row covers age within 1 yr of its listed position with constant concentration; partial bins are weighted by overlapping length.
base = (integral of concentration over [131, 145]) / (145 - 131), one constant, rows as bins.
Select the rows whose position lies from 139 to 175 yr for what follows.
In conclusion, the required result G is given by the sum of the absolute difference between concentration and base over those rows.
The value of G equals 3.1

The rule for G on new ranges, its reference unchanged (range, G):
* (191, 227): 2.5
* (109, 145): 3.1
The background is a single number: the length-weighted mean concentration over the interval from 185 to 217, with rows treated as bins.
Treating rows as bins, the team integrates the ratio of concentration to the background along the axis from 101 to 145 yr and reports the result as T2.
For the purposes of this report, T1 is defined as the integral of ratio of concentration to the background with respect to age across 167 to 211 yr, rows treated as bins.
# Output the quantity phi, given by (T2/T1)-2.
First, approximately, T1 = 44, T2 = 41.6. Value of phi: -1.06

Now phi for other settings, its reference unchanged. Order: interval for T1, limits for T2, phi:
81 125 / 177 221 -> -0.90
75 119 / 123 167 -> -0.92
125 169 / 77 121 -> -1.07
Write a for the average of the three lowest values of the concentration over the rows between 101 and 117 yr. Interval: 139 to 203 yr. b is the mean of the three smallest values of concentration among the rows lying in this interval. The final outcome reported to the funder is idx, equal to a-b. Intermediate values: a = 6.41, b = 6.8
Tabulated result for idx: -0.4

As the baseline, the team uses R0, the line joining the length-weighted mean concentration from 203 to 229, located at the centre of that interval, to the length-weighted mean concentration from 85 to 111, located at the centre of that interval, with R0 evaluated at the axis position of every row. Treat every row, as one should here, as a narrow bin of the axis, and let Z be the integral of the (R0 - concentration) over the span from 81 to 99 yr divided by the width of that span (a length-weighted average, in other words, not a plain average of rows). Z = -0.03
